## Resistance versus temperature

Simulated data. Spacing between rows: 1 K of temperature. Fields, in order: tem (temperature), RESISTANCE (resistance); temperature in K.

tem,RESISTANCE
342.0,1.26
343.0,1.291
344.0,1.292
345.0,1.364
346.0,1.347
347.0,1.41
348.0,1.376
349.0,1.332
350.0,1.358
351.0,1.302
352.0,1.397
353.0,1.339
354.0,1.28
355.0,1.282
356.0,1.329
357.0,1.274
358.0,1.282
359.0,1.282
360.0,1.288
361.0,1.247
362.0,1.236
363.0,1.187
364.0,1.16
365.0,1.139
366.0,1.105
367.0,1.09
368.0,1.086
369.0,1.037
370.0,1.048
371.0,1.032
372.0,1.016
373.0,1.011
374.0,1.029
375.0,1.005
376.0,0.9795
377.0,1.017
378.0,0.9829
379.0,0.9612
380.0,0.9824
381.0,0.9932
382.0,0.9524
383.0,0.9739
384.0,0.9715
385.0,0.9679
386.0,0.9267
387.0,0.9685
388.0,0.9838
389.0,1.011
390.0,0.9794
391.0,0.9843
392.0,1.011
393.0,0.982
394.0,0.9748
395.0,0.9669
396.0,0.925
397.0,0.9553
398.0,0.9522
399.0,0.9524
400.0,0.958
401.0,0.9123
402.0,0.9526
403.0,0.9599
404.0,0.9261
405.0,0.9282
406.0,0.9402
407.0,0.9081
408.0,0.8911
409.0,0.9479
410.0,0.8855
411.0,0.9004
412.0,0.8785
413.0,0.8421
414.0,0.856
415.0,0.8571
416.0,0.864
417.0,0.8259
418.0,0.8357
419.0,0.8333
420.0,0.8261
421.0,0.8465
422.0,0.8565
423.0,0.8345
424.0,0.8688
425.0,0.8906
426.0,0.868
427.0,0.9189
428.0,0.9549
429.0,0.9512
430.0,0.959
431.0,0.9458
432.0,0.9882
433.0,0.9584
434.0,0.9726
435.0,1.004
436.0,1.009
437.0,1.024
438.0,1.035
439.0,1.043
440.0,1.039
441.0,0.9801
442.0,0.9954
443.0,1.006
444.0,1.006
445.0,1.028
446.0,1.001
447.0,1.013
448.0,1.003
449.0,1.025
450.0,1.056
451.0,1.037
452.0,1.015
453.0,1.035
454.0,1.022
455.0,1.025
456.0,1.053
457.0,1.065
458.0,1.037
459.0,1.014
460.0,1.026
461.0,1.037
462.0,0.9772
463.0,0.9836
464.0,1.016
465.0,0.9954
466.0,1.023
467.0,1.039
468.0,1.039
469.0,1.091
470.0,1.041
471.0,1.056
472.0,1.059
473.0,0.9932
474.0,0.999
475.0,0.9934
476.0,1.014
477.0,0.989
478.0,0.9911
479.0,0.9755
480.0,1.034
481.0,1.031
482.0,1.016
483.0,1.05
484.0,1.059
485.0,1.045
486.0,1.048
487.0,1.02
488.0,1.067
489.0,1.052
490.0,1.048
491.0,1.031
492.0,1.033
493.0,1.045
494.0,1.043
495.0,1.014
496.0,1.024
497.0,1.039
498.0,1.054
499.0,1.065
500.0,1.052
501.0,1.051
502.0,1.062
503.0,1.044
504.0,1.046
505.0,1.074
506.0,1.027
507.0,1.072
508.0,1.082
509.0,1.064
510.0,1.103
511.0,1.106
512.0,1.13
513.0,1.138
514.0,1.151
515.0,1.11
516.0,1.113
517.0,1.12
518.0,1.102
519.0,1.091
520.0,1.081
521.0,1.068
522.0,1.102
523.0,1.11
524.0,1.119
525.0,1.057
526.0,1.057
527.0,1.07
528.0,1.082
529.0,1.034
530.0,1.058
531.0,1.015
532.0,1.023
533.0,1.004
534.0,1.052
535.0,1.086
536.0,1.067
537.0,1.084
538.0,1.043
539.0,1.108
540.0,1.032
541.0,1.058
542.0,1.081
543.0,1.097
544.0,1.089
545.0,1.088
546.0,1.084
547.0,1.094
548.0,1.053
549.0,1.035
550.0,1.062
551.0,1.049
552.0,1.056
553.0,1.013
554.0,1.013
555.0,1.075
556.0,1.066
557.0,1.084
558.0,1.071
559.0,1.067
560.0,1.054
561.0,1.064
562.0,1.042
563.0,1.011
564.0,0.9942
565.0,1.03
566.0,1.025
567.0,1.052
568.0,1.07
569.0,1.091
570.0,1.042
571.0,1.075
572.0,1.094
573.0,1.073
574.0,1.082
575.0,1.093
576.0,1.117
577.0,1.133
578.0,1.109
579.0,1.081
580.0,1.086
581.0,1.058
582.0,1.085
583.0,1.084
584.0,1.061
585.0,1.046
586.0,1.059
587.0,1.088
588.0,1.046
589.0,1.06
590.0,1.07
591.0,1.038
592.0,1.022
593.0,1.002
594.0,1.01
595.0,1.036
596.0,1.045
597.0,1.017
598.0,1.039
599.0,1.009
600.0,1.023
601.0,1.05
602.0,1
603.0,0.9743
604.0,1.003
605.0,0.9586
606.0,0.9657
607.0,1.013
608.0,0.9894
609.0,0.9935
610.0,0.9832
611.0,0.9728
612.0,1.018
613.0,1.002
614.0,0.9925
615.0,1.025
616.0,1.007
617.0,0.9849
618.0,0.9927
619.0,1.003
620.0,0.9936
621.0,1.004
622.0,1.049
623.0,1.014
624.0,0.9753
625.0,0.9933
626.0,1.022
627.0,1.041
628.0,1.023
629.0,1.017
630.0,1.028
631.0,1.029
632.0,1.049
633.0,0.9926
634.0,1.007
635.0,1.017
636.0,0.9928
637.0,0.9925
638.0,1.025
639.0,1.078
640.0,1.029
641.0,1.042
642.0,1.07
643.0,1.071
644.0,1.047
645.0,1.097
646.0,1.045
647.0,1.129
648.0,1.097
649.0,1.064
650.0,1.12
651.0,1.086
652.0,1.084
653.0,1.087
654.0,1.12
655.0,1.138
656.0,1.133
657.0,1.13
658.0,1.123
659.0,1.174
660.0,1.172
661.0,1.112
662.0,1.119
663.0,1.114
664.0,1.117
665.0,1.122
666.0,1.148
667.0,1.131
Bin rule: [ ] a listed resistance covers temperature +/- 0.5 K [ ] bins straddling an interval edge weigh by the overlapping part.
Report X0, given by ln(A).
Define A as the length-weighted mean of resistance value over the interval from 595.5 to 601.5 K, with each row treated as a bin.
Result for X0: 0.03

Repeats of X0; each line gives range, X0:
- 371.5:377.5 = 0.01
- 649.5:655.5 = 0.10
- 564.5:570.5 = 0.05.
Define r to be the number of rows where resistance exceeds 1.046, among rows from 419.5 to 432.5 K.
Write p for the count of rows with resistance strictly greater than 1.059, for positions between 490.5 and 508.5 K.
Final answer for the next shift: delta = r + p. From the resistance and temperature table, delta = 5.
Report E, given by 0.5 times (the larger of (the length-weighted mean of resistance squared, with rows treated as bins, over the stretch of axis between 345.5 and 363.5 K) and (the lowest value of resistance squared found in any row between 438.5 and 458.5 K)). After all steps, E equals 0.86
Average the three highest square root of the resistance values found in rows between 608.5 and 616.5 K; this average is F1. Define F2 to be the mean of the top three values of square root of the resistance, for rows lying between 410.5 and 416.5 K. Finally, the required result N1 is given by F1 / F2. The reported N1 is 1.07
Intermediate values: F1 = 1.008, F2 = 0.939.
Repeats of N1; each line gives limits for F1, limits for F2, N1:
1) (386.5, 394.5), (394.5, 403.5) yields 1.02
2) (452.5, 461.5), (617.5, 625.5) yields 1.01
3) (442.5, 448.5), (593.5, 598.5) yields 0.99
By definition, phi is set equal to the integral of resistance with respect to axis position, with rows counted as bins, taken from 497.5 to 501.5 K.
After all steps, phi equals 4.22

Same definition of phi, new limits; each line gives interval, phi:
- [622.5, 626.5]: 4.00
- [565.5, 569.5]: 4.24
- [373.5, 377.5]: 4.03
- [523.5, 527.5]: 4.30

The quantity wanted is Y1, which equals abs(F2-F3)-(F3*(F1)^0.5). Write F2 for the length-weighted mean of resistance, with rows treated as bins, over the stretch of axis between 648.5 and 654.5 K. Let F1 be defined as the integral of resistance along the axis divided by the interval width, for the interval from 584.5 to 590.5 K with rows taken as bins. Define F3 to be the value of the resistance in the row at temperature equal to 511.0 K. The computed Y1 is -1.13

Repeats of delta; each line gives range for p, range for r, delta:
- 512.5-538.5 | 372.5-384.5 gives 17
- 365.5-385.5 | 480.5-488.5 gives 7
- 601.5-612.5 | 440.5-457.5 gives 3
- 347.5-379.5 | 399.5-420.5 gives 21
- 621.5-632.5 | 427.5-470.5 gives 4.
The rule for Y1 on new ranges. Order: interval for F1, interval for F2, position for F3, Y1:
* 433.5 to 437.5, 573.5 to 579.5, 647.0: -1.10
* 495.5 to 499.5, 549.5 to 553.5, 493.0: -1.07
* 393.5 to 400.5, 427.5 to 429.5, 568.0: -0.93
